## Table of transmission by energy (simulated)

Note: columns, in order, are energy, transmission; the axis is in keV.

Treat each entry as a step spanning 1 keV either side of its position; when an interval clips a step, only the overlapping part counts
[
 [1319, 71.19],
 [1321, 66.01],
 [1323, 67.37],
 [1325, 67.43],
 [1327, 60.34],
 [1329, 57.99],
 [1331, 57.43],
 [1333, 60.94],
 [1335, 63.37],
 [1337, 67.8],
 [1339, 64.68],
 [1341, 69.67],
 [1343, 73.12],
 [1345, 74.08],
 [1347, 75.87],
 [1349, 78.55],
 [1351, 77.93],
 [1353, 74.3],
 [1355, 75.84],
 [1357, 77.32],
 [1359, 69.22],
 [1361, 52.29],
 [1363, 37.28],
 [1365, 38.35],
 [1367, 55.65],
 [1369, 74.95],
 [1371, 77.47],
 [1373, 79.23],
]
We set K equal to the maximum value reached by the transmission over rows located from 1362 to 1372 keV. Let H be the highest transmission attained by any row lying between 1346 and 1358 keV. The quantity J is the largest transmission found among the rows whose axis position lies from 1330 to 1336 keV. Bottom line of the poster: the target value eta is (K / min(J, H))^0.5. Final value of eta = 1.11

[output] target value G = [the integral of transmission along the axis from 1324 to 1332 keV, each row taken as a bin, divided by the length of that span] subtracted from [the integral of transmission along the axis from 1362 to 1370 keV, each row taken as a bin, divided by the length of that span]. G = -9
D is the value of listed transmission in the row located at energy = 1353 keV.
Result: 74.3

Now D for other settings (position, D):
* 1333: 60.94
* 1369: 74.95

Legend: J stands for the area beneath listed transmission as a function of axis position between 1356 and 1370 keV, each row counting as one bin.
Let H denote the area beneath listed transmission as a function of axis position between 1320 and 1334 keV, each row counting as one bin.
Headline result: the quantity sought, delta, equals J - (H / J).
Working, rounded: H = 875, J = 810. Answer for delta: 809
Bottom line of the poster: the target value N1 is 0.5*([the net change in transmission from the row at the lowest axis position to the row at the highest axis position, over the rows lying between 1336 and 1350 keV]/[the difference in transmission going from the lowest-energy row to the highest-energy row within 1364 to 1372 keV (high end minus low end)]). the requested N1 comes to 0.1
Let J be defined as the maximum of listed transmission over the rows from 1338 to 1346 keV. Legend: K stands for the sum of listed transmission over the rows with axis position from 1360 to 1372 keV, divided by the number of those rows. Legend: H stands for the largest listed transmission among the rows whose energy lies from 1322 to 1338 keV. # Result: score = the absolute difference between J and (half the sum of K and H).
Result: 12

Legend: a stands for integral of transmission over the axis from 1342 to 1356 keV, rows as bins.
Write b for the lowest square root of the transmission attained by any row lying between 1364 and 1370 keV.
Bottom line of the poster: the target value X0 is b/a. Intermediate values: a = 1059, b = 6.2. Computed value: 0.006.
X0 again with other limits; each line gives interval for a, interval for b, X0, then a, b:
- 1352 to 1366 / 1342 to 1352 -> 0.010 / 849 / 8.6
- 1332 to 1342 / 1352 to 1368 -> 0.009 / 653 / 6.1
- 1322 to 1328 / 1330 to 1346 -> 0.019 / 390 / 7.6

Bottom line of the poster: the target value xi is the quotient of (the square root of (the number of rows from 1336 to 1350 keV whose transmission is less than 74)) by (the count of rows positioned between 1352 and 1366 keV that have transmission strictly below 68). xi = 0.7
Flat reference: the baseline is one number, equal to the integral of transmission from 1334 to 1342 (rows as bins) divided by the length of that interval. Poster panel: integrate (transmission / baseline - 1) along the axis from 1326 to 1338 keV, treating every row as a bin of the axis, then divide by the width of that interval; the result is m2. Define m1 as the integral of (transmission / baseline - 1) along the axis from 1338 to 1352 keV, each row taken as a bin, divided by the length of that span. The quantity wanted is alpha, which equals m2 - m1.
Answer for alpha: -0.2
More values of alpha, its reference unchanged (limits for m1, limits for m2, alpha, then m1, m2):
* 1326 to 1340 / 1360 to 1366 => -0.3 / -0.07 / -0.36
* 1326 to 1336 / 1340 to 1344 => 0.2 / -0.10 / 0.08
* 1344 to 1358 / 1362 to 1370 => -0.4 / 0.15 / -0.22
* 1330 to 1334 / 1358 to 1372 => 0.0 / -0.11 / -0.13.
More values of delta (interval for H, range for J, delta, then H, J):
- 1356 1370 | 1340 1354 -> 1046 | 810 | 1047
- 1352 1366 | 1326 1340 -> 864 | 849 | 865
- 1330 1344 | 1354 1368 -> 811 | 914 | 812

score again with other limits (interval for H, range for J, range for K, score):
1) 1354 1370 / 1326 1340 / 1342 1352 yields 9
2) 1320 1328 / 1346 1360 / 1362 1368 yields 23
